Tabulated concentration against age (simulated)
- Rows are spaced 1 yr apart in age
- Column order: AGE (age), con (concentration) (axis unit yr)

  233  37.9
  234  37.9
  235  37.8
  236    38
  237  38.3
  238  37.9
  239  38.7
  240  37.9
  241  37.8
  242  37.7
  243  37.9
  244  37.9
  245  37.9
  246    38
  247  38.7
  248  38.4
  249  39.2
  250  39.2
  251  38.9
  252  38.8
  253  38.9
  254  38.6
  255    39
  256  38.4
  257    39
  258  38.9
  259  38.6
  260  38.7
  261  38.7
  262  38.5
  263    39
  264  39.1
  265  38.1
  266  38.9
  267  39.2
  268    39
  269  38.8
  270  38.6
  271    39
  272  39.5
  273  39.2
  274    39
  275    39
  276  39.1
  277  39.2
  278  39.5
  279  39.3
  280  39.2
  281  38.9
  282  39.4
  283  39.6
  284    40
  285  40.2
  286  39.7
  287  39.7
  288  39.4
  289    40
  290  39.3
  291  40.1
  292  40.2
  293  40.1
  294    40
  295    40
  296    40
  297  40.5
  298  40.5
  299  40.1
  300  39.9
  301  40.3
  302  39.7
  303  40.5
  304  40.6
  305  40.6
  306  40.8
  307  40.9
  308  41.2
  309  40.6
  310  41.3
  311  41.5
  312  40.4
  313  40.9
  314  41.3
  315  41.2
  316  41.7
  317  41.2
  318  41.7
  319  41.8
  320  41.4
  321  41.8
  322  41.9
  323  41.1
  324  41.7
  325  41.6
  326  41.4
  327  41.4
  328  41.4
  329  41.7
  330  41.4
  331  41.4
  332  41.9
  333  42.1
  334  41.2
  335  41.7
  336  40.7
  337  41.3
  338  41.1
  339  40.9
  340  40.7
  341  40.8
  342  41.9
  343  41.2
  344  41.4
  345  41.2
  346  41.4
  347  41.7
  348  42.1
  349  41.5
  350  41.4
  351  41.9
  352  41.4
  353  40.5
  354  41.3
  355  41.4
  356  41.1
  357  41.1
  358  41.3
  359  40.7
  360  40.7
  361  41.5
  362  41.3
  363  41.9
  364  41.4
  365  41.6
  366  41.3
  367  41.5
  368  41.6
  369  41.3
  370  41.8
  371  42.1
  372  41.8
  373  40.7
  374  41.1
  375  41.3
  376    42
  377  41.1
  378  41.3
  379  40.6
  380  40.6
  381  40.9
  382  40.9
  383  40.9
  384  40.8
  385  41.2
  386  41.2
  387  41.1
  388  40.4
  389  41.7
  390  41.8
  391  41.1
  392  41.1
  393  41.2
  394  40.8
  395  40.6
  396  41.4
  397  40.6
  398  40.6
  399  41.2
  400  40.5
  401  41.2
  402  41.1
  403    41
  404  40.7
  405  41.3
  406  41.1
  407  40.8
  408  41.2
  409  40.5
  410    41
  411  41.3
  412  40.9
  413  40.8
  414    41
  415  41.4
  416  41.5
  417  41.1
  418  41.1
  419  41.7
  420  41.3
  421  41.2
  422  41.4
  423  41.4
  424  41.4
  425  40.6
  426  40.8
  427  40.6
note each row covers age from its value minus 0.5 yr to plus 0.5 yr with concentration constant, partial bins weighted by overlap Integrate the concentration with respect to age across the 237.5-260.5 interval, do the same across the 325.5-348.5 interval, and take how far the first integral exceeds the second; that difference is -67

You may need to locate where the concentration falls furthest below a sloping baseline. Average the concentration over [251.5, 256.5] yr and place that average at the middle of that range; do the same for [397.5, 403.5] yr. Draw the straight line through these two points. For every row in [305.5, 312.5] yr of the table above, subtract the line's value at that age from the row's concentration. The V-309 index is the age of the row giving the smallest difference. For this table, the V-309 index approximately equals 312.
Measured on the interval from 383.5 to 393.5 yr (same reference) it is 388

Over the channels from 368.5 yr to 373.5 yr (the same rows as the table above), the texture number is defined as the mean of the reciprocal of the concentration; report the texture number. 0.0241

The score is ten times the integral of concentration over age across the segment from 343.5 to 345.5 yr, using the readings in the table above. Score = 826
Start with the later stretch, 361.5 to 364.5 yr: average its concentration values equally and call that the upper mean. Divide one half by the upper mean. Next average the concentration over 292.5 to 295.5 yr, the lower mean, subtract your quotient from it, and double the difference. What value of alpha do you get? 80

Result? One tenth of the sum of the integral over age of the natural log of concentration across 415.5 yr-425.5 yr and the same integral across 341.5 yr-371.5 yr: 15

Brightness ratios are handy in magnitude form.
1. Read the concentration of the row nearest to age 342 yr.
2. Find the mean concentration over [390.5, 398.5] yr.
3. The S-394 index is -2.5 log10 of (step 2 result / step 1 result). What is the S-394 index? 0.026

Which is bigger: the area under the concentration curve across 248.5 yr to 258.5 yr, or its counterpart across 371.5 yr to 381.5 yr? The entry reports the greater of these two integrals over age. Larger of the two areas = 411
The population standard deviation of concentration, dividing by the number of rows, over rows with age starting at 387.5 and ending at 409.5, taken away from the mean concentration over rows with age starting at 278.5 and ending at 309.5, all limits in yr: 39.7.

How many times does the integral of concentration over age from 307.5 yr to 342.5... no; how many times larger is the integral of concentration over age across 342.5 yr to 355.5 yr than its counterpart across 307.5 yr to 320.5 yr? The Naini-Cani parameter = 1.00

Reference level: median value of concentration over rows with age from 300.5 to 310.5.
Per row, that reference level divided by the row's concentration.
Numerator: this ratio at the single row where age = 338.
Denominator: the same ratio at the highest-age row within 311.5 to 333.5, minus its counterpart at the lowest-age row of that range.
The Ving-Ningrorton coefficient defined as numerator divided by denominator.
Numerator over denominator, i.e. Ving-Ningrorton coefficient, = -24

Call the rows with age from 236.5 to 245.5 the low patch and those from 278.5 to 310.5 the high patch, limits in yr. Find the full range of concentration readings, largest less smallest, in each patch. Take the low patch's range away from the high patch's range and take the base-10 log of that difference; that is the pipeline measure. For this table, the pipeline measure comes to 0.15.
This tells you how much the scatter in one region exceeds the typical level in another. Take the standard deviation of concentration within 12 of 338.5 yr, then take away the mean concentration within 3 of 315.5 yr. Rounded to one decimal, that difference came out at -40.9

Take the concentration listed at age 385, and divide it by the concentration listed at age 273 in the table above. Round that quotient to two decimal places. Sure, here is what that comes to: 1.05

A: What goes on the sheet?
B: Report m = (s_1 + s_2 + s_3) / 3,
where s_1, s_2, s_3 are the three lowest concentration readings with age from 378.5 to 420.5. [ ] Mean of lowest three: 40.5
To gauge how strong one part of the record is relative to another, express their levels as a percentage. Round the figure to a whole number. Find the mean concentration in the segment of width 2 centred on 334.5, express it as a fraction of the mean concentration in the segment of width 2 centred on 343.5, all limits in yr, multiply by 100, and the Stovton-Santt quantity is 100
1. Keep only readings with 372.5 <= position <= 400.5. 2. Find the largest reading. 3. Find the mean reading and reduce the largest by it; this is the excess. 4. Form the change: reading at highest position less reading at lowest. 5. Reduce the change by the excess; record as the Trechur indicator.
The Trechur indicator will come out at -1.2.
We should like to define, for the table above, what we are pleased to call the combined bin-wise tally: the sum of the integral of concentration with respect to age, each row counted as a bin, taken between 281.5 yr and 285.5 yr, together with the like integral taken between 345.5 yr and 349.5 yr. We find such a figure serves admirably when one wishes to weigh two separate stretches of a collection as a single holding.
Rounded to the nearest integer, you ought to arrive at 326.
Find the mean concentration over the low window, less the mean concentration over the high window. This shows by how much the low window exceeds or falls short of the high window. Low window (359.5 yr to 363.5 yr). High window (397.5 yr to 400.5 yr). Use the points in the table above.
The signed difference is 0.6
